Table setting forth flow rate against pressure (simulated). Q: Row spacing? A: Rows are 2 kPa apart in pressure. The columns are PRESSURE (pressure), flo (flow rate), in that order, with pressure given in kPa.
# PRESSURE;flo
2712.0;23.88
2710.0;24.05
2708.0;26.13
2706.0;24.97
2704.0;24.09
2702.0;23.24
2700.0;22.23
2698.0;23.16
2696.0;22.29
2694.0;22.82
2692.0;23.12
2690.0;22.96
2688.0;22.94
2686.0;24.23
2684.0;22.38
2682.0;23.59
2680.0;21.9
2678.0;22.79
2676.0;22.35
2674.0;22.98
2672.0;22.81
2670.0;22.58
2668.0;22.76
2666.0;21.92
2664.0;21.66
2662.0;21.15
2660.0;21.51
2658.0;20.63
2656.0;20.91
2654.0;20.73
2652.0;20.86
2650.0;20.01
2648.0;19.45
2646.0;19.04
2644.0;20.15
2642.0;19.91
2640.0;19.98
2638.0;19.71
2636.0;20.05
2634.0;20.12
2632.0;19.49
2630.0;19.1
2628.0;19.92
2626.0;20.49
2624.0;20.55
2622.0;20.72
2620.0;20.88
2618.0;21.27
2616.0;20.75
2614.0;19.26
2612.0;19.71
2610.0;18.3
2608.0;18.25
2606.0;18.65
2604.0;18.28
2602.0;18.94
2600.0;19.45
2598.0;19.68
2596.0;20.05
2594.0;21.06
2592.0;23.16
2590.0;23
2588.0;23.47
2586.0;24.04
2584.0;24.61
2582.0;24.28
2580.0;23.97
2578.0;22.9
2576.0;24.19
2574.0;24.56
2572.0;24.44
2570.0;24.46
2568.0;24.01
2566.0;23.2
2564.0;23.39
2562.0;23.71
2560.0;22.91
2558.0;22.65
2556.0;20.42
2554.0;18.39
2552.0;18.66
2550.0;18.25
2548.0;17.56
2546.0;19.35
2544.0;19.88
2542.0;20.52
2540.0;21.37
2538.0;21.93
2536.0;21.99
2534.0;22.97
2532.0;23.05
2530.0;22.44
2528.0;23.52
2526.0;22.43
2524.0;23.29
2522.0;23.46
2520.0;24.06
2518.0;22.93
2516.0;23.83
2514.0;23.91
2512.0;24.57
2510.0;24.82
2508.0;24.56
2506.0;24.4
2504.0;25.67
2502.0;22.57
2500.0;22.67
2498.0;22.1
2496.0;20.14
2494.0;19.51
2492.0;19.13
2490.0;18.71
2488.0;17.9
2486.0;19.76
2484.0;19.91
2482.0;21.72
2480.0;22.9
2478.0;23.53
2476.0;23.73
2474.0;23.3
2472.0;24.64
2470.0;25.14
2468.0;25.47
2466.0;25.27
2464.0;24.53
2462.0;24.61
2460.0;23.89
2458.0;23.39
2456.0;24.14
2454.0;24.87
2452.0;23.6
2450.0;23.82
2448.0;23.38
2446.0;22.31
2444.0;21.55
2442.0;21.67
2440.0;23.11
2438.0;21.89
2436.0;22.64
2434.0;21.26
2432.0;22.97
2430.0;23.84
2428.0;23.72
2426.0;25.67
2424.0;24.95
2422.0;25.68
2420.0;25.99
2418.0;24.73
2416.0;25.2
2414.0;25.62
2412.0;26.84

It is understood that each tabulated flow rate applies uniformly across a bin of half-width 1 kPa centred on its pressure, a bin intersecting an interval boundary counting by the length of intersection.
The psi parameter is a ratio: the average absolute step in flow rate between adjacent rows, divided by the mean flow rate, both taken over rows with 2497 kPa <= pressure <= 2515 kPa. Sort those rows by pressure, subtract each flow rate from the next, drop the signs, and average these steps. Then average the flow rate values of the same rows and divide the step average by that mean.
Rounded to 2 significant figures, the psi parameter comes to 0.033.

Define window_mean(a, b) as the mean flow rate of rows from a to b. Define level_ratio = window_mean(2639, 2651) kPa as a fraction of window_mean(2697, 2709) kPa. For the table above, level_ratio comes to 0.82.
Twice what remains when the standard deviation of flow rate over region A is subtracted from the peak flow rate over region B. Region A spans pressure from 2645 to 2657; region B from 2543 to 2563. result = 46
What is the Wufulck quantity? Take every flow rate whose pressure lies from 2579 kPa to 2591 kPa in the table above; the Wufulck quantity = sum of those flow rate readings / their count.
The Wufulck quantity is 23.9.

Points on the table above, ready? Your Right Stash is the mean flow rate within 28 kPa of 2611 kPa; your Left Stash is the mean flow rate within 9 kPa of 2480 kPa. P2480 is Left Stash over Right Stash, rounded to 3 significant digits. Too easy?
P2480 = 1.07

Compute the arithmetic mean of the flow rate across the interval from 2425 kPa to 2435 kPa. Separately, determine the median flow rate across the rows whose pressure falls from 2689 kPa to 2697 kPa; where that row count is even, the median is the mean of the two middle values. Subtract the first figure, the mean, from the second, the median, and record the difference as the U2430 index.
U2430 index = -1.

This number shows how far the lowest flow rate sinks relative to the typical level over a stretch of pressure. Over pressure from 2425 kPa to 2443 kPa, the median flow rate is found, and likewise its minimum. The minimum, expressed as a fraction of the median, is 0.93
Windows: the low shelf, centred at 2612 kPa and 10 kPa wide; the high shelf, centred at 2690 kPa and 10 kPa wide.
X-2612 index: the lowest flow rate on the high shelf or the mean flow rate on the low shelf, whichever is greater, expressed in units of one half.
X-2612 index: 45.6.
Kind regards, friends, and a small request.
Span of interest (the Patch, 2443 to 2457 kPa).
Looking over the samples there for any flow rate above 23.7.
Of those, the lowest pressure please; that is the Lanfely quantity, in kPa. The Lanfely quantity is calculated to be 2450.0 kPa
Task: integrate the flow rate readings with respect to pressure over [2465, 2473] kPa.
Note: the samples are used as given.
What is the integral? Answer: 201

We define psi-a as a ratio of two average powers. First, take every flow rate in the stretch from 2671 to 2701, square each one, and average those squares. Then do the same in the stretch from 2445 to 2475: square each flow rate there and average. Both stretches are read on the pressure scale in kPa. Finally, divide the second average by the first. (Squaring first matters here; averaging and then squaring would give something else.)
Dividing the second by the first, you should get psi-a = 1.12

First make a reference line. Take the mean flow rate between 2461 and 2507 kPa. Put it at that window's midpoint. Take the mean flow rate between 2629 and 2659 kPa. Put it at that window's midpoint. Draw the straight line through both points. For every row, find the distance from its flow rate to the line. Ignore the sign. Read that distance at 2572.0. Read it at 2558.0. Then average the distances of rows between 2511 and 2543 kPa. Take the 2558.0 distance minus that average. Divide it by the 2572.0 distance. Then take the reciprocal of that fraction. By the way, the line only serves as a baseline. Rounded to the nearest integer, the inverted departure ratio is 45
